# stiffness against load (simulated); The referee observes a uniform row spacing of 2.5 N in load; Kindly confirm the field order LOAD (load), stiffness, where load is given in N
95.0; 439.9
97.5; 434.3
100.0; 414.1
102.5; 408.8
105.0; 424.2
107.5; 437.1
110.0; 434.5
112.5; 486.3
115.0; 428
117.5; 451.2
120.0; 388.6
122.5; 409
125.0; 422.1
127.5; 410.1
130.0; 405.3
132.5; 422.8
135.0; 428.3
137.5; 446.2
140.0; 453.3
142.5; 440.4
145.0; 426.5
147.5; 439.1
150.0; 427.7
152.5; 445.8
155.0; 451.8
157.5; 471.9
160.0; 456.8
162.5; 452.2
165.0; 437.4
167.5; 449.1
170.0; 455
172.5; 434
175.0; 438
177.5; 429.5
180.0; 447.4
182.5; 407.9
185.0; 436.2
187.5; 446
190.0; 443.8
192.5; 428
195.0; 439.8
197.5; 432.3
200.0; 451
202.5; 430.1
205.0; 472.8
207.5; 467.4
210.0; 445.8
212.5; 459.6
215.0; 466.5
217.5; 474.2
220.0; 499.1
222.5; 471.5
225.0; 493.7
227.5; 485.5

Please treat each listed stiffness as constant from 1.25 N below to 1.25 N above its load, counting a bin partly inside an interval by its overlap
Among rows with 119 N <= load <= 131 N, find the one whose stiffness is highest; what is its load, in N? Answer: 125.0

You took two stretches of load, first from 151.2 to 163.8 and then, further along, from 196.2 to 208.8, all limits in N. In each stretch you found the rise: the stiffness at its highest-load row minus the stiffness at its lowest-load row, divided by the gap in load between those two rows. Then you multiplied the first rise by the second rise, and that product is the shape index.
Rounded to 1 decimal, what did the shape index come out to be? 2.2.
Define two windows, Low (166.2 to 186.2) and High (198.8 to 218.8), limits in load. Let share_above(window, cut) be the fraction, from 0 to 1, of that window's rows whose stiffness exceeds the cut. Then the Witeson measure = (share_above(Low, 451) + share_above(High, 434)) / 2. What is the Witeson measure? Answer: 0.50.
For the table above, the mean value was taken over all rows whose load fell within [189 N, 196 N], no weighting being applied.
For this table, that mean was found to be 437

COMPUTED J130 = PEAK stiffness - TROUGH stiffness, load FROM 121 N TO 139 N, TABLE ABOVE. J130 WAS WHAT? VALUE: 40.9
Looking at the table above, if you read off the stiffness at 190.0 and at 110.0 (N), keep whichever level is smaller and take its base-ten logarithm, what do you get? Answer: 2.64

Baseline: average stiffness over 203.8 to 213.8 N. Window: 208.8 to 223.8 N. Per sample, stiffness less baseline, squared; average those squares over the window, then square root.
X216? 18.1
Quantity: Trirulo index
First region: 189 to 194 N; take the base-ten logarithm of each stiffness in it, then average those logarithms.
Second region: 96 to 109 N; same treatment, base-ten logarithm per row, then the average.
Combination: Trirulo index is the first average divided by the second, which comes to 1.00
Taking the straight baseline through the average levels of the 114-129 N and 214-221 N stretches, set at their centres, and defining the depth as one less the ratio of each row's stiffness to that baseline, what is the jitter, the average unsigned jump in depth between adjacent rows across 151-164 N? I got 0.026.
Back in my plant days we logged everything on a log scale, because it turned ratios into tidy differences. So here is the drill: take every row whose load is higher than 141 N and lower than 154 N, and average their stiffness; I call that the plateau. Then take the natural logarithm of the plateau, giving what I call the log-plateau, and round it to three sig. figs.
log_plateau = 6.08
